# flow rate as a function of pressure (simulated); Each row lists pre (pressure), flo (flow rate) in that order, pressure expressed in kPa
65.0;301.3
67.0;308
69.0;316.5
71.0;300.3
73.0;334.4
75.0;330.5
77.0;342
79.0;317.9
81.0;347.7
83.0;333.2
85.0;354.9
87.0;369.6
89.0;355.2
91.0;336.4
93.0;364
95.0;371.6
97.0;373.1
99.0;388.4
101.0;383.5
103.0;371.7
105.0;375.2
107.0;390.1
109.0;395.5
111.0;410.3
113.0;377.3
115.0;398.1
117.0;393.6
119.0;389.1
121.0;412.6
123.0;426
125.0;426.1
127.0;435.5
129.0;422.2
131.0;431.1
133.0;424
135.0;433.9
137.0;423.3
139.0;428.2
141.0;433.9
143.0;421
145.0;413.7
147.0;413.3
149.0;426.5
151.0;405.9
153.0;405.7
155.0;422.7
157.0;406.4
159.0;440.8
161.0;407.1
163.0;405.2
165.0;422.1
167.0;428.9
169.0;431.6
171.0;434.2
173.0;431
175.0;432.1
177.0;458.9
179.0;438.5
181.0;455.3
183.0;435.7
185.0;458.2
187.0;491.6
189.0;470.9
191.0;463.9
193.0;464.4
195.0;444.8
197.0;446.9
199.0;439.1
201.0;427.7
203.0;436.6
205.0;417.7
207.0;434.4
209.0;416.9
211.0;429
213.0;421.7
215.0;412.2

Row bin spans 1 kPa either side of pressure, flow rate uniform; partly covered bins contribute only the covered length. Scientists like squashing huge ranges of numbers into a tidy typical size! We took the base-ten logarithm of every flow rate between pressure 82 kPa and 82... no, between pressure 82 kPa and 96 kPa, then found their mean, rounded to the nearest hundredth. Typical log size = 2.55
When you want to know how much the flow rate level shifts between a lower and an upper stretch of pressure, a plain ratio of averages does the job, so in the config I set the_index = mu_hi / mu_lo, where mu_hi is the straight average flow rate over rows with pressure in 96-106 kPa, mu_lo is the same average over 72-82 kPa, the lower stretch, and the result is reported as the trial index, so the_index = 1.13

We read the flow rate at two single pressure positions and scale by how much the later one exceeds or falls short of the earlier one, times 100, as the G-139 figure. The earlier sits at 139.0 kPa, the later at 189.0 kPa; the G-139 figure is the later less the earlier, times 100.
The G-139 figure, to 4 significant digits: 4270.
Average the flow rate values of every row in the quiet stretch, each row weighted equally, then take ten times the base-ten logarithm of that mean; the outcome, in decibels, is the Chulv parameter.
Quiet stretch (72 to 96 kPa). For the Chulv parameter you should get 25.4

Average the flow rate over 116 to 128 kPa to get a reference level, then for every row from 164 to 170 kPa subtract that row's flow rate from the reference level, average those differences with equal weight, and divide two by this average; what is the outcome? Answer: -0.15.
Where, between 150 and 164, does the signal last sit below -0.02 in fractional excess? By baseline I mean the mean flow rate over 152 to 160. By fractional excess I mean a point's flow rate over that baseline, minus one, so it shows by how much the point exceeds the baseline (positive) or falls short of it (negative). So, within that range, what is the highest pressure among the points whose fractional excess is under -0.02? 163.0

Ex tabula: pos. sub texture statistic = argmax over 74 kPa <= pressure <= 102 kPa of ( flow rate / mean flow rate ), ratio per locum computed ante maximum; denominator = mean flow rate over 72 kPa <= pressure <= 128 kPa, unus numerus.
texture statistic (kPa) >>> 99.0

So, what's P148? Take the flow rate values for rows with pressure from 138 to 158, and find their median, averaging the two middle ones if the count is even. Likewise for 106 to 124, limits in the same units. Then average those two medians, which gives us 406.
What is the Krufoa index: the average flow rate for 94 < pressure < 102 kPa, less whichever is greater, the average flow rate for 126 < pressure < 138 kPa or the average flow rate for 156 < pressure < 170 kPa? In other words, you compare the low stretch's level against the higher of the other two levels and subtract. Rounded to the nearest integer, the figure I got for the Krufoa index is -49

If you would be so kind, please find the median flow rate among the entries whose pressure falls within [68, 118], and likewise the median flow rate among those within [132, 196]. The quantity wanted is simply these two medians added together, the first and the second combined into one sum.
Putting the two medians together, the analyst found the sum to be 801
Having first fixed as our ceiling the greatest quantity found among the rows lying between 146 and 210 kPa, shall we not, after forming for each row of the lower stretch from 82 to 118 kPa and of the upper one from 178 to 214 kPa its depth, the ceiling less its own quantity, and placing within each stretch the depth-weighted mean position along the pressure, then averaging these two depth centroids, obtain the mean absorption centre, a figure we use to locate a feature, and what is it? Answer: 148.6 kPa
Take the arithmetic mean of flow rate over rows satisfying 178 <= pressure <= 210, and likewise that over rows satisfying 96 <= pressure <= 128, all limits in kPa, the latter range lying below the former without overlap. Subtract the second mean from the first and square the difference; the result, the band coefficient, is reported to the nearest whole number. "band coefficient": 2478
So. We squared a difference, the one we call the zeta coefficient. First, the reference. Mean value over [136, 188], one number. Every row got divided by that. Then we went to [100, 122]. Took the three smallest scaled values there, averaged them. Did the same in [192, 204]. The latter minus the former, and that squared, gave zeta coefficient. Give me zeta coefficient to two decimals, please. 0.02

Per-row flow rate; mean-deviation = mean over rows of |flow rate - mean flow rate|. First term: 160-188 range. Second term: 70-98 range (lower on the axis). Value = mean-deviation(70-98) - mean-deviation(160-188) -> 1.1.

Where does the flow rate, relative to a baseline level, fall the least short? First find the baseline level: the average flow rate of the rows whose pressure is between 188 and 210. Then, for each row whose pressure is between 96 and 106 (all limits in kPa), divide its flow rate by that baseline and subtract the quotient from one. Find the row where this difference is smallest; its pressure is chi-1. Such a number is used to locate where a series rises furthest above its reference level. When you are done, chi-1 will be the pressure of 99.0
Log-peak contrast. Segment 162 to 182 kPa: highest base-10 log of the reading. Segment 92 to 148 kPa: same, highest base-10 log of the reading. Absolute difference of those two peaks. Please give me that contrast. 0.023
